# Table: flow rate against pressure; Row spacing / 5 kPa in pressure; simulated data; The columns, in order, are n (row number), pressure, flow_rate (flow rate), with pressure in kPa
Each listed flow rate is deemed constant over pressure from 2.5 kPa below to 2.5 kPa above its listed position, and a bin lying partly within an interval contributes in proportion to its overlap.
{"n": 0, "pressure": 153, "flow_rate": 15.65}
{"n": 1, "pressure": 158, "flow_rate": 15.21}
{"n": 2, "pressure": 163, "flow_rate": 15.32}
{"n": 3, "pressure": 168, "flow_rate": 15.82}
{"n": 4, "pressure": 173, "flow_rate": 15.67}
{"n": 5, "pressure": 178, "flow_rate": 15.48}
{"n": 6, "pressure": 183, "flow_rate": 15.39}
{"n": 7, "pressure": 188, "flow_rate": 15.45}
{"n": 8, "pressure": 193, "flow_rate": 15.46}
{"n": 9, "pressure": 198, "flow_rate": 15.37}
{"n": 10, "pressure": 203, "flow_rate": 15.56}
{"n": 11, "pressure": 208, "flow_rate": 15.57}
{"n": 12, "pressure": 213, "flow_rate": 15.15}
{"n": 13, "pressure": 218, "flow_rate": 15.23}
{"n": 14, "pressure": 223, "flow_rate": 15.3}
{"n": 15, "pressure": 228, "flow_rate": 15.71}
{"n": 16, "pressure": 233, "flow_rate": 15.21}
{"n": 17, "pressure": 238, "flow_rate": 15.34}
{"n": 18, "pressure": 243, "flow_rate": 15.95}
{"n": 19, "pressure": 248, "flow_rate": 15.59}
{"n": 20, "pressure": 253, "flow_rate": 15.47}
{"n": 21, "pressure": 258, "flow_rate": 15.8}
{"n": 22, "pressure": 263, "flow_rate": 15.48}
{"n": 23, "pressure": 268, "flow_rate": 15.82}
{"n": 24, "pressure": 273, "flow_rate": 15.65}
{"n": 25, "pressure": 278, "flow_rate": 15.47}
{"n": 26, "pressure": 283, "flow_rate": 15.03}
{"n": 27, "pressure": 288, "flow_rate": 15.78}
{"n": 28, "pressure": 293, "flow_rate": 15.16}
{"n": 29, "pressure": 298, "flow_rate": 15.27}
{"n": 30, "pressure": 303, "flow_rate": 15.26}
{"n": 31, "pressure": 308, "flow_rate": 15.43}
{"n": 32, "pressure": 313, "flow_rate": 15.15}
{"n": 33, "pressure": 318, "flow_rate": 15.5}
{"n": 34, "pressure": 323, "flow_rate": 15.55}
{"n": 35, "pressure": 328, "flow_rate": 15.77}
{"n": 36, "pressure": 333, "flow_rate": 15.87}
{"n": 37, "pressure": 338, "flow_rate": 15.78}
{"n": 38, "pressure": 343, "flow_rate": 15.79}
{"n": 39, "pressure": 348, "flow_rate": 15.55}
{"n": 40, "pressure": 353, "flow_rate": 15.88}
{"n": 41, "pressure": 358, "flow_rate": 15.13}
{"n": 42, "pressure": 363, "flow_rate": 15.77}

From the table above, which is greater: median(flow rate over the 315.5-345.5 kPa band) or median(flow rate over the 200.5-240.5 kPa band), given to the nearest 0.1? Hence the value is 15.8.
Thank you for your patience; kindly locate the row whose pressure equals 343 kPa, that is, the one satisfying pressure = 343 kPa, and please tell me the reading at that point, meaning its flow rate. 15.79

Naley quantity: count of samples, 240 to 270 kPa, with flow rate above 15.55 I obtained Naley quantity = 4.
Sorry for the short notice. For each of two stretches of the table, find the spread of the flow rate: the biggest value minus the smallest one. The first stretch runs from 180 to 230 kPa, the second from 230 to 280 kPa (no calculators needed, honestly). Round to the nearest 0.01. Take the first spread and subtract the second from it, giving -0.18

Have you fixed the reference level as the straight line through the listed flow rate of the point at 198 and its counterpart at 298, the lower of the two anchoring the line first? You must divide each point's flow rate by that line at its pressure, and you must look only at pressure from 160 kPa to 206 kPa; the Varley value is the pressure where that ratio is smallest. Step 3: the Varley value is 163 kPa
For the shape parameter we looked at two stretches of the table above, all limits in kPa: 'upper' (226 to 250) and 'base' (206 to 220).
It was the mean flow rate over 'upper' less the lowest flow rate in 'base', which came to 0.41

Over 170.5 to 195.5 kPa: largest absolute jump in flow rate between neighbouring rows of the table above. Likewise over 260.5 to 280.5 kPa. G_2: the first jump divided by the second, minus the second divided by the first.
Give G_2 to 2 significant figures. -1.2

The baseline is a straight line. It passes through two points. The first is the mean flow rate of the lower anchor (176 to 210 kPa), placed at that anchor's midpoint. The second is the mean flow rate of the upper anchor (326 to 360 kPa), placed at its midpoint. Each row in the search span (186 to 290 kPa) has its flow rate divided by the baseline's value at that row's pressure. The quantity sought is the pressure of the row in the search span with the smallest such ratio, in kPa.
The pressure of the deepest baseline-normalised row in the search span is 283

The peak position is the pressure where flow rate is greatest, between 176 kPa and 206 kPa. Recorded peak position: 203 kPa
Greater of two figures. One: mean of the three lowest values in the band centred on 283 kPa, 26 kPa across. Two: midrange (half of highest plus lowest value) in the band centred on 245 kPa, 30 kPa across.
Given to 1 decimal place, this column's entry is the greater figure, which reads 15.6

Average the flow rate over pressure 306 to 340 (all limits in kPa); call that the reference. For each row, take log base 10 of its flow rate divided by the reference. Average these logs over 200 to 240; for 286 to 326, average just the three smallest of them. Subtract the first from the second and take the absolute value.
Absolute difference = 0.0055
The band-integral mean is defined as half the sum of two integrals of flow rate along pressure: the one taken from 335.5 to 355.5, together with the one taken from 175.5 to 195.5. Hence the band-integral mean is 312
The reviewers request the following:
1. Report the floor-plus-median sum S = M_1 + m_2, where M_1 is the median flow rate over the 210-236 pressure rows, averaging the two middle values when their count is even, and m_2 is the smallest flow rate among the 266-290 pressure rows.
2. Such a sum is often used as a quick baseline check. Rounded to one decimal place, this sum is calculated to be 30.3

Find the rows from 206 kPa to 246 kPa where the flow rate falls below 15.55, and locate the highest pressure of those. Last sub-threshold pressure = 238 kPa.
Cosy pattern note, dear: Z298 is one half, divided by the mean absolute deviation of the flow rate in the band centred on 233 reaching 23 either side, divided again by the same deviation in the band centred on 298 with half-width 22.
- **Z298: 13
